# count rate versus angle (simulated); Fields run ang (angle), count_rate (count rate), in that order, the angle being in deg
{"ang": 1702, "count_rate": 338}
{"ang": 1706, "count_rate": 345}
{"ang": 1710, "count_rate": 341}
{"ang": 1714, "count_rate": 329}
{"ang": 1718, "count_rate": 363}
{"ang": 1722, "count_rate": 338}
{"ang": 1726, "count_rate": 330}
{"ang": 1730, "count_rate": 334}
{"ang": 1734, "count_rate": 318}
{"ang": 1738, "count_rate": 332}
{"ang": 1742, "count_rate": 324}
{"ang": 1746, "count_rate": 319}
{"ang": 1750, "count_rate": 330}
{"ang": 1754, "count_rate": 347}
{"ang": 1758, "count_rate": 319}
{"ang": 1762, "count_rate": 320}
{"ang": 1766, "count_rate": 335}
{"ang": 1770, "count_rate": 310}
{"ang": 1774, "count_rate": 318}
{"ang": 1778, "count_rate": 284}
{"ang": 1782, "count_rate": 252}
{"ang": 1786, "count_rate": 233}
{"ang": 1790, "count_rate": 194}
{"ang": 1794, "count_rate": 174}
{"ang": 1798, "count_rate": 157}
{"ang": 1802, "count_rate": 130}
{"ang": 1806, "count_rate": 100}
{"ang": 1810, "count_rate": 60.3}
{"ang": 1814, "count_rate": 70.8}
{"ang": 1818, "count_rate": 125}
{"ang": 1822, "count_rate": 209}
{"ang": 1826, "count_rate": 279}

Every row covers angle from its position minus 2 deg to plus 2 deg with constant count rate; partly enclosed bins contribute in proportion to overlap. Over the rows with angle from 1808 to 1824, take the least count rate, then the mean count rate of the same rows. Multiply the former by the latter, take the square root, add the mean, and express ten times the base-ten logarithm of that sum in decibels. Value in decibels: 23.0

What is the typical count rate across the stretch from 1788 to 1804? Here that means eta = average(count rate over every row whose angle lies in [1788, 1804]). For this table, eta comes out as 164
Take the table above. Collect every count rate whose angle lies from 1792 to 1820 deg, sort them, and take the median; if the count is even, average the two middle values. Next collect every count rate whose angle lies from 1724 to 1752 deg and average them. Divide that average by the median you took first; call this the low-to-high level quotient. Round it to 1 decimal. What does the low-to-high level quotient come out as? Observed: 2.6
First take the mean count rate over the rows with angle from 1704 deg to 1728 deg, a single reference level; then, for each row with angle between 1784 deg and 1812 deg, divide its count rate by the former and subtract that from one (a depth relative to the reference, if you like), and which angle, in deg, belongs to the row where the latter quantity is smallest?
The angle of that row 1786 deg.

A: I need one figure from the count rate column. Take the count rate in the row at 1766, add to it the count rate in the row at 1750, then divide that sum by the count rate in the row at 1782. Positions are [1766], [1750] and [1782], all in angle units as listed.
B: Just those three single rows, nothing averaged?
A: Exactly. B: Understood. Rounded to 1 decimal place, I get 2.6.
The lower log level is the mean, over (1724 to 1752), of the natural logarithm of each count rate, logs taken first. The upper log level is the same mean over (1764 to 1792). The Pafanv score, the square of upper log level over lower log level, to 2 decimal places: 0.94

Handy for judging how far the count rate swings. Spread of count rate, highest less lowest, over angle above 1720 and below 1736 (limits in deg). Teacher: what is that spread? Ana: 20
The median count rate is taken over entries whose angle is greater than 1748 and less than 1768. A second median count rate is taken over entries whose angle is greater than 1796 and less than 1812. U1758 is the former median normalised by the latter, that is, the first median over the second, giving 2.9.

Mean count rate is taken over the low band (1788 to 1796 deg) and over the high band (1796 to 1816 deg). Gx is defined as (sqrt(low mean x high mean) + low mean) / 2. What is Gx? 161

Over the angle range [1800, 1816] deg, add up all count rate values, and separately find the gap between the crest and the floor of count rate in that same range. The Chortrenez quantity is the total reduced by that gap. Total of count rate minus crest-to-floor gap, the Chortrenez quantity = 291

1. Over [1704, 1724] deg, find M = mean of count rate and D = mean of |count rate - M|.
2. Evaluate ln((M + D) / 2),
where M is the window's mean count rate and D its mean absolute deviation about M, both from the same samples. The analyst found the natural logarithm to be 5.17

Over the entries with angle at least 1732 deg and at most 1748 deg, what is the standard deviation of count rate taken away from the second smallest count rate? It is 313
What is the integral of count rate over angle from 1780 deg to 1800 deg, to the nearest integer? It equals 4040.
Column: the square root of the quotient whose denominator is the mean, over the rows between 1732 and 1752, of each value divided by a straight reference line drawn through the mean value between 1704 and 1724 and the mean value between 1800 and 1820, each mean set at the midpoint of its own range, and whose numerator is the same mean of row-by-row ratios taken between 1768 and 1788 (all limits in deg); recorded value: 1.14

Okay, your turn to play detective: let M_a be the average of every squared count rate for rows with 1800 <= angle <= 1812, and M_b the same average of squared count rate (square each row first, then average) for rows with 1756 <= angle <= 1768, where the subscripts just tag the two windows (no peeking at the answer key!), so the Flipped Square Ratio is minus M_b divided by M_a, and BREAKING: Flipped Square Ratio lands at -10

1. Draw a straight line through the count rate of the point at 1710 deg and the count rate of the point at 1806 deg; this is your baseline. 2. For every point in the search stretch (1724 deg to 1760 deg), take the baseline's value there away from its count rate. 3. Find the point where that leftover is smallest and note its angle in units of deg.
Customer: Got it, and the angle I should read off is 1726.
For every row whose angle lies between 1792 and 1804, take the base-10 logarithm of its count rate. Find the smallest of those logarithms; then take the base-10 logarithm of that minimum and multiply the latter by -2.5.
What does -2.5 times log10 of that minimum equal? -0.81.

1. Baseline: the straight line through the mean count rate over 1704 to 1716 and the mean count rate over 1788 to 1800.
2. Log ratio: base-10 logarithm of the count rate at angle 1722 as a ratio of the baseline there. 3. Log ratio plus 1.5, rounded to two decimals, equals 1.53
